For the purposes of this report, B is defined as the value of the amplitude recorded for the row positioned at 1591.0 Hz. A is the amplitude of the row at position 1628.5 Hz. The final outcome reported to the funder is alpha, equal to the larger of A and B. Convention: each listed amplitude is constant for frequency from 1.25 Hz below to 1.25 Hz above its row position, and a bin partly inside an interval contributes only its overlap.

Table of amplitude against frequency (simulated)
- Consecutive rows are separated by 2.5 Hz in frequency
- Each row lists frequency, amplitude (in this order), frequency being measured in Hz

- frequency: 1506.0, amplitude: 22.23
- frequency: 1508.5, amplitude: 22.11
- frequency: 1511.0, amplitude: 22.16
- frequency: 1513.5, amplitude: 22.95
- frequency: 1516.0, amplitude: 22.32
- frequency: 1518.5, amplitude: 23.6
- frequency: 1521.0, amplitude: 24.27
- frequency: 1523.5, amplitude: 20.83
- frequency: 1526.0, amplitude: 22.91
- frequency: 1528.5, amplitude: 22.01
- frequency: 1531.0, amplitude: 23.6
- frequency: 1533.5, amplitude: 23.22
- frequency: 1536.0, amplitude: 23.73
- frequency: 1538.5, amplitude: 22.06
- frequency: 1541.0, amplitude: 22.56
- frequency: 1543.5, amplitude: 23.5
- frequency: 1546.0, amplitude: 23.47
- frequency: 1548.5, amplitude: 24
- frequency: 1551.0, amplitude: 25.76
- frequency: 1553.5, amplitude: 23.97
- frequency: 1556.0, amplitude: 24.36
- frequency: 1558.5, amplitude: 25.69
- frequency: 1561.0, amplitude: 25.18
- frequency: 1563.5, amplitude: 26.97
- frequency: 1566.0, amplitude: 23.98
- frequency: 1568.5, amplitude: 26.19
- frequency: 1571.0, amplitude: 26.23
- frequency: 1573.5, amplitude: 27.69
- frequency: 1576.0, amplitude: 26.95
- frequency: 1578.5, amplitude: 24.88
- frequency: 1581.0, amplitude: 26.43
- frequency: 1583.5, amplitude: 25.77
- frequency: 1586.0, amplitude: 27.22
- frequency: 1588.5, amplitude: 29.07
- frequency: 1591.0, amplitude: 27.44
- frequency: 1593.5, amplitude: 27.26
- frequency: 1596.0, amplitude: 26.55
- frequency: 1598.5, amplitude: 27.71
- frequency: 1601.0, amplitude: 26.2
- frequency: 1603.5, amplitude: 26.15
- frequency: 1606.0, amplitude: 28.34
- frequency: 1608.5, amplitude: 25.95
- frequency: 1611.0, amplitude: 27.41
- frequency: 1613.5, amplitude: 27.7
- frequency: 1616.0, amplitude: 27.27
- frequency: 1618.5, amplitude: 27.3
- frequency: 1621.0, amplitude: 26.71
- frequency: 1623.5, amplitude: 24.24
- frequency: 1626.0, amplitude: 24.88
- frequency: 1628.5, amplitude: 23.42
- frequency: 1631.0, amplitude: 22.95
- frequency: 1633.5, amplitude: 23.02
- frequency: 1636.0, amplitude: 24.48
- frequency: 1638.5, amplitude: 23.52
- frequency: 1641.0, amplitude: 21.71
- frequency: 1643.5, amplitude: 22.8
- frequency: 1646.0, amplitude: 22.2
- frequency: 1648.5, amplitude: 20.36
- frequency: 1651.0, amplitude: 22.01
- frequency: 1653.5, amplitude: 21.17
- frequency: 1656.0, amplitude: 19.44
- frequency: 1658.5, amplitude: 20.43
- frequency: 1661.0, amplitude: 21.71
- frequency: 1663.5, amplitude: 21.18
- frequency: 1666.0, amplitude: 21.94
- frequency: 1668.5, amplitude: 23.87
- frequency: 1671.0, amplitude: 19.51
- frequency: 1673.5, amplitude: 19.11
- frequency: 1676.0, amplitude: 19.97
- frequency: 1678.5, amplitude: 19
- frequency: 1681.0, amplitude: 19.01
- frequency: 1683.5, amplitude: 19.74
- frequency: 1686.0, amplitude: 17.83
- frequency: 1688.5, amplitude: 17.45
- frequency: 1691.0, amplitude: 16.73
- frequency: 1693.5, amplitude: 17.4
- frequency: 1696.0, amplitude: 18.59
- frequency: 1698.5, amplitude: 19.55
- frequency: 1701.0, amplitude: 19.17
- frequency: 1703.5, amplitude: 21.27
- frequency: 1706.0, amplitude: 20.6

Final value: 27.4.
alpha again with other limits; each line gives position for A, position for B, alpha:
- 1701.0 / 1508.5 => 22.1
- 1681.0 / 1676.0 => 20.0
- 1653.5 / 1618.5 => 27.3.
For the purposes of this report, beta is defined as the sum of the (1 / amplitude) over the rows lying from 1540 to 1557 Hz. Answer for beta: 0.29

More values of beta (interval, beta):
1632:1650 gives 0.31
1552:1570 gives 0.28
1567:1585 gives 0.27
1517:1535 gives 0.31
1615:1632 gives 0.28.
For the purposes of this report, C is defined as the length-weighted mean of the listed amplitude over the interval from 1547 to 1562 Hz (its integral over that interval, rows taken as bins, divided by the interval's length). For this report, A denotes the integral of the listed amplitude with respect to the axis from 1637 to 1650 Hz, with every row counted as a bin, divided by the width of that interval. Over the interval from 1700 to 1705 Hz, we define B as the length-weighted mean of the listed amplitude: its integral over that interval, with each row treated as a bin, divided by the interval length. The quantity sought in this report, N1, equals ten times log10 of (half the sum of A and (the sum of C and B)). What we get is 15.3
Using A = 22.2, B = 20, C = 24.8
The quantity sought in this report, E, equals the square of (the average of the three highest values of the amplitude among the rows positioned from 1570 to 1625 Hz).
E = 805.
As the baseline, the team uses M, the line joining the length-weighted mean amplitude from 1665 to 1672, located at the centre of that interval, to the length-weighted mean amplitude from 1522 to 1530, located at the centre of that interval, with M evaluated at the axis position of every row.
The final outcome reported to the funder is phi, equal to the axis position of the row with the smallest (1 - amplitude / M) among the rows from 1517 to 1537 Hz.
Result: 1521.0 Hz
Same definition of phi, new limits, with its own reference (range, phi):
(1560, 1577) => 1573.5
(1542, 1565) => 1563.5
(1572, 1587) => 1573.5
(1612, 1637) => 1613.5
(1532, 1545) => 1536.0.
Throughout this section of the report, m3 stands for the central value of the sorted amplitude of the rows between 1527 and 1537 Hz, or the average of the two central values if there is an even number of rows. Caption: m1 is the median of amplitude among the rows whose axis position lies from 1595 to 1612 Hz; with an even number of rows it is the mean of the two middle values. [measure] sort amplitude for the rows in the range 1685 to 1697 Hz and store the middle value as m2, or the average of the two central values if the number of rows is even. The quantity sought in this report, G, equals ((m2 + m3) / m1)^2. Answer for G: 2.4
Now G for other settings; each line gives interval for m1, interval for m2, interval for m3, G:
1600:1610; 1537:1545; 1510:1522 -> 3.0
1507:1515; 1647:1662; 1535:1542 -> 3.8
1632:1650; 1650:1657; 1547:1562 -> 4.1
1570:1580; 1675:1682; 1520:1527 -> 2.5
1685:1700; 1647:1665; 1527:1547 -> 6.4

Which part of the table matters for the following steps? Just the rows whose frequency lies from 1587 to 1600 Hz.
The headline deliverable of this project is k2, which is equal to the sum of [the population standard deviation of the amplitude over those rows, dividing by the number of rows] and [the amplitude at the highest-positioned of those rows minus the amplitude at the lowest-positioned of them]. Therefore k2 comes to -1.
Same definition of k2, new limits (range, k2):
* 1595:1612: 2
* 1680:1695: -1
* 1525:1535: 1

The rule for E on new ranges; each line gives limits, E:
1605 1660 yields 774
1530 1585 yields 740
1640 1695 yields 527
